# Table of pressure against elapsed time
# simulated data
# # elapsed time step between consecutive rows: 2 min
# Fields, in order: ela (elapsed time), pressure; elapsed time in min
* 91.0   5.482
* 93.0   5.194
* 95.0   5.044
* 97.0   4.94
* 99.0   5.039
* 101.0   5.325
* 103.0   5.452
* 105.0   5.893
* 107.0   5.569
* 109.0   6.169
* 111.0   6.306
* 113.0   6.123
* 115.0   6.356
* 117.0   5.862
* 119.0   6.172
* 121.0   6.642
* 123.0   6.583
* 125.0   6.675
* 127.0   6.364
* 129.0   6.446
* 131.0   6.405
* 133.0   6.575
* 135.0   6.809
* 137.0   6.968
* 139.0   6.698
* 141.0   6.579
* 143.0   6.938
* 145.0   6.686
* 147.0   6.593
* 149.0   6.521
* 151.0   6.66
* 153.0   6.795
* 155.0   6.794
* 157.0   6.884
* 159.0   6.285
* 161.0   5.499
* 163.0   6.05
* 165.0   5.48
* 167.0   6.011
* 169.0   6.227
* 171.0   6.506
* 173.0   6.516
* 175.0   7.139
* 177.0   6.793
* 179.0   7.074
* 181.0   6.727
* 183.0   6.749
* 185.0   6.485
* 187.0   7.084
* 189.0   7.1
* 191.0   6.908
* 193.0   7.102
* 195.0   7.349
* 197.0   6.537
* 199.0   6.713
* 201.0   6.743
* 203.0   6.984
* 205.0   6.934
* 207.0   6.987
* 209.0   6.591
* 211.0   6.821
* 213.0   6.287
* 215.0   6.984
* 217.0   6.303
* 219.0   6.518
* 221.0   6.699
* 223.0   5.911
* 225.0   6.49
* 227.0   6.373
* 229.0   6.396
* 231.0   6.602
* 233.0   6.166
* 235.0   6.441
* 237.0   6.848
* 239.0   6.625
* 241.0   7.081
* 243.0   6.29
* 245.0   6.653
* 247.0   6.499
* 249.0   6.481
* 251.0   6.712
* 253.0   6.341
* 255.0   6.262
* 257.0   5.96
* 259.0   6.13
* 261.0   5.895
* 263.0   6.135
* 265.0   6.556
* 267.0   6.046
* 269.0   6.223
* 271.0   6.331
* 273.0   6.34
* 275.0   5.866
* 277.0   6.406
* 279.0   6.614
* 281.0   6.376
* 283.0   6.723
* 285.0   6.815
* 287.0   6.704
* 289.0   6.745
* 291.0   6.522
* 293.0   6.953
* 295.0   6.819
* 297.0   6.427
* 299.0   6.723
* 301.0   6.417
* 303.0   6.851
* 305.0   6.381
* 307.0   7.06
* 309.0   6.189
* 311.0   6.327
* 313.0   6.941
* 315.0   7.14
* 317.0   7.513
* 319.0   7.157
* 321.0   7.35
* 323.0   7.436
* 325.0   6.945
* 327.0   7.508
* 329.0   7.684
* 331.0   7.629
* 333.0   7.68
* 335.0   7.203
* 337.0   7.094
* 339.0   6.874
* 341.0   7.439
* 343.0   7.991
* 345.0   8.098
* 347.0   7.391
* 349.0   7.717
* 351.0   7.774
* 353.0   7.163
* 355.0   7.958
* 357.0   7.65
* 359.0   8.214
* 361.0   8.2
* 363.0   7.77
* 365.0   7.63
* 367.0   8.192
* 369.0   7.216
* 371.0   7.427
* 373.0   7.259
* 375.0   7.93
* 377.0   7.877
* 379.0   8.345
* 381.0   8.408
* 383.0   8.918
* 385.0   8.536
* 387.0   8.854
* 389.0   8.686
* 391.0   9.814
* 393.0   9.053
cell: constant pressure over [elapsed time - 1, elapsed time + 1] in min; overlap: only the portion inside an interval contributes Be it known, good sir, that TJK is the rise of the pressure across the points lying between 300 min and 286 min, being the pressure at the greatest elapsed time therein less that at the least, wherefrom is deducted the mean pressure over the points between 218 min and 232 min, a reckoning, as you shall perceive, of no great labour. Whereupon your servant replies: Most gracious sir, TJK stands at -6.41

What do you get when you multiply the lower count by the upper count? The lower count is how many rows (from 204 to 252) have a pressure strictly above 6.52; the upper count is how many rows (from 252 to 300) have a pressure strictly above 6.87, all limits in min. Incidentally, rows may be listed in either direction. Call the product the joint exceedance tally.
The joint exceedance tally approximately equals 12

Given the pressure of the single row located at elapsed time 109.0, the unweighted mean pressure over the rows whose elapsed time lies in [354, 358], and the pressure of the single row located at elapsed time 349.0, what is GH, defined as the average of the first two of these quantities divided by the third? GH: 0.91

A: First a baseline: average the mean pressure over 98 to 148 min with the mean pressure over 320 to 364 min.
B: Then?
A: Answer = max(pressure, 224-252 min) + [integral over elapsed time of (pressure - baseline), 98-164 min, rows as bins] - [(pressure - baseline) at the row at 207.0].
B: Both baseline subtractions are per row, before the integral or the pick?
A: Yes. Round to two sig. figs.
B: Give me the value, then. -33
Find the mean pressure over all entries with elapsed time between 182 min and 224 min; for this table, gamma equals 6.8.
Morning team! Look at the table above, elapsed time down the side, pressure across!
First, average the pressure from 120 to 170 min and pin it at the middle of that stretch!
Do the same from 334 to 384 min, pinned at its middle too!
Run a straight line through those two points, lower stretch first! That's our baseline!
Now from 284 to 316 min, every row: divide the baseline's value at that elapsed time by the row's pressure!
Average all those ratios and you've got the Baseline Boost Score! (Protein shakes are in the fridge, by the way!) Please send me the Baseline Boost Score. 1.11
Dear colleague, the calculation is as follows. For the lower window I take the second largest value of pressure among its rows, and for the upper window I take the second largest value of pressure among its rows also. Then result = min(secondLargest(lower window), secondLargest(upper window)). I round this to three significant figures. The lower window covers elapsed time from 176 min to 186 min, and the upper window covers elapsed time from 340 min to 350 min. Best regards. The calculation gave 6.79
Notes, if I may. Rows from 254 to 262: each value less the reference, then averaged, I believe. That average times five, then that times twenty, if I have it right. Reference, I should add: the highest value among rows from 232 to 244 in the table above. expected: -102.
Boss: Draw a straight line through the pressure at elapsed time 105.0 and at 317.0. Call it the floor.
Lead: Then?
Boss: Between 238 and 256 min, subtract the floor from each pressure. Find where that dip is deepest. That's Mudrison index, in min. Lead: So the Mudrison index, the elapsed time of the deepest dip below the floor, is 255.0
